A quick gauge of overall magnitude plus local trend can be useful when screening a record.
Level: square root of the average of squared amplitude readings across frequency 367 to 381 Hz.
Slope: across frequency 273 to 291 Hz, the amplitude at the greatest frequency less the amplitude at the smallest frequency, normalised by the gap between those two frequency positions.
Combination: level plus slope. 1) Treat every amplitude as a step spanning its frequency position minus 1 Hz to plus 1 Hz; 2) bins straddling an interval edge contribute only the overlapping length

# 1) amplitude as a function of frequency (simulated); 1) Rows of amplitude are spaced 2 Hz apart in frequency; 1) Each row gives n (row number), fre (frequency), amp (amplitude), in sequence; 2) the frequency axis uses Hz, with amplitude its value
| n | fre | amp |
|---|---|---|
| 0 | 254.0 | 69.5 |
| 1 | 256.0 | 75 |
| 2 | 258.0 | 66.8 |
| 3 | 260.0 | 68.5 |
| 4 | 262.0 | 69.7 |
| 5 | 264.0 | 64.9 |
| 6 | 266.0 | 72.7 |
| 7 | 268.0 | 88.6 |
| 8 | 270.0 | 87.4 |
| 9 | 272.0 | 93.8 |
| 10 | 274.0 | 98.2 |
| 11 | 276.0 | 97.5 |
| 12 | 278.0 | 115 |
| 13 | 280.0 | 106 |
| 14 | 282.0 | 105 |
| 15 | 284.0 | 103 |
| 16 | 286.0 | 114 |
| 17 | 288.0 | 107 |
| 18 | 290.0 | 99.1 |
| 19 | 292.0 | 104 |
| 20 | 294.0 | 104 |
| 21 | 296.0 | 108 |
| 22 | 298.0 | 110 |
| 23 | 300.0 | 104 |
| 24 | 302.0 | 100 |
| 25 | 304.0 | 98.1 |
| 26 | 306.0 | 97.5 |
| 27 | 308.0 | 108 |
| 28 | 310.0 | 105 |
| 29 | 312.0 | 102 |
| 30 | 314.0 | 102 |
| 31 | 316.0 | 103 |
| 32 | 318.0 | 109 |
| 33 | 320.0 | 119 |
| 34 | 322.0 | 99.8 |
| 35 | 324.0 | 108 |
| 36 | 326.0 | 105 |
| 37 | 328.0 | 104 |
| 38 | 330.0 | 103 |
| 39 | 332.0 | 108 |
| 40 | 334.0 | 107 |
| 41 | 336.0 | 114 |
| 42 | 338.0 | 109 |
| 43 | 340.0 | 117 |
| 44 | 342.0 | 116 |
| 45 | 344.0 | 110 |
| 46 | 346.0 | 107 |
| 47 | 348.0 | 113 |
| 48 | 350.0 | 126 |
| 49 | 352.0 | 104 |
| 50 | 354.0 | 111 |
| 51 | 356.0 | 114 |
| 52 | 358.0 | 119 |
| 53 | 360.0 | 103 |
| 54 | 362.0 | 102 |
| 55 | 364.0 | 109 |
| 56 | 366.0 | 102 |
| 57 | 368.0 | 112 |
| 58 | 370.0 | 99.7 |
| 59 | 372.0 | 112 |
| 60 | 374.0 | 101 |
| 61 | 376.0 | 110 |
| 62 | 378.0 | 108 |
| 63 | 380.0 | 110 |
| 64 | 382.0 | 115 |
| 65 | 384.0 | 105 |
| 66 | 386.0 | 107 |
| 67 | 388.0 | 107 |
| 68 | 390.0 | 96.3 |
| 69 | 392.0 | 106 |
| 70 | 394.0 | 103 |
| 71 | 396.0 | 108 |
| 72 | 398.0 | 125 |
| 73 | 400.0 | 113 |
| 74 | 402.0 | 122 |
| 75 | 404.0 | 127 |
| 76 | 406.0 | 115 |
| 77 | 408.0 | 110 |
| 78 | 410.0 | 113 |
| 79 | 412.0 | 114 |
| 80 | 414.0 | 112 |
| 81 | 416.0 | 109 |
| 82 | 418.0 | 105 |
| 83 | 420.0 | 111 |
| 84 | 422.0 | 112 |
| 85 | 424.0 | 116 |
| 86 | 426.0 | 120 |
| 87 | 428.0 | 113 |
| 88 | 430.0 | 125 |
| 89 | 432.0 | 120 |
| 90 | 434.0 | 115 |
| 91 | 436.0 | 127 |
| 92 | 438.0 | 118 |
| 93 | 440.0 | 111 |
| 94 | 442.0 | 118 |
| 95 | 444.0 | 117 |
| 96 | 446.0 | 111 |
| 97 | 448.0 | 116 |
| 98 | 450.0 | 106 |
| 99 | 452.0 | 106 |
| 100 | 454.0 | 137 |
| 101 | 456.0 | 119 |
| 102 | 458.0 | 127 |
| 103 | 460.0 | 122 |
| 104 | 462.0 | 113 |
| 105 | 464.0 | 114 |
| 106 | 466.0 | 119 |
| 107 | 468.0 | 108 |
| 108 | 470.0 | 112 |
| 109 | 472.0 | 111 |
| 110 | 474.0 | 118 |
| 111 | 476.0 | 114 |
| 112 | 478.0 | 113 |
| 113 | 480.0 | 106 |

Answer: 108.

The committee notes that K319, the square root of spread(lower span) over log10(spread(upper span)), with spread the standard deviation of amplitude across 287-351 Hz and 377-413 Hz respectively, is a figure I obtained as 2.68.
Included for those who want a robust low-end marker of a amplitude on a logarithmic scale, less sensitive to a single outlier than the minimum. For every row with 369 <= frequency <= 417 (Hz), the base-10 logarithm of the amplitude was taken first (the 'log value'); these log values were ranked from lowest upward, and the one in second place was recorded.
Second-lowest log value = 2.00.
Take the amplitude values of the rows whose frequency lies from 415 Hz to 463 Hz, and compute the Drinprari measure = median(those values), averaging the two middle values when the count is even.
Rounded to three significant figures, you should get 116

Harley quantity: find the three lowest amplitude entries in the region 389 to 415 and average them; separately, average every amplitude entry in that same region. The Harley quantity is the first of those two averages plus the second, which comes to 214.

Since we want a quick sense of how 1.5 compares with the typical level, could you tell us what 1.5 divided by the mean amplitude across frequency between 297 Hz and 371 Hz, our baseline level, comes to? 0.0139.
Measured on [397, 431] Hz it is 0.0130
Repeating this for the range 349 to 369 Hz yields 0.0136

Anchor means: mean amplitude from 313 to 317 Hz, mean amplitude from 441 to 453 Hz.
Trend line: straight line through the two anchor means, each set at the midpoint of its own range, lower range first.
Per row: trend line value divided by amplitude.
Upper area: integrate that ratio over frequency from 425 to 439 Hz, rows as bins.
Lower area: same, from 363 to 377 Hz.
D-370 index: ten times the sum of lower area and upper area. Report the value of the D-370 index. 271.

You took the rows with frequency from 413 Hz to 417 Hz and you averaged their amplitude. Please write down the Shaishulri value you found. 110.5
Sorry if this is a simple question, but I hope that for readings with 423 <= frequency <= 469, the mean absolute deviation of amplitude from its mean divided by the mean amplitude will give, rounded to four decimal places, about 0.0457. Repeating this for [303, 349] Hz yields 0.0425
